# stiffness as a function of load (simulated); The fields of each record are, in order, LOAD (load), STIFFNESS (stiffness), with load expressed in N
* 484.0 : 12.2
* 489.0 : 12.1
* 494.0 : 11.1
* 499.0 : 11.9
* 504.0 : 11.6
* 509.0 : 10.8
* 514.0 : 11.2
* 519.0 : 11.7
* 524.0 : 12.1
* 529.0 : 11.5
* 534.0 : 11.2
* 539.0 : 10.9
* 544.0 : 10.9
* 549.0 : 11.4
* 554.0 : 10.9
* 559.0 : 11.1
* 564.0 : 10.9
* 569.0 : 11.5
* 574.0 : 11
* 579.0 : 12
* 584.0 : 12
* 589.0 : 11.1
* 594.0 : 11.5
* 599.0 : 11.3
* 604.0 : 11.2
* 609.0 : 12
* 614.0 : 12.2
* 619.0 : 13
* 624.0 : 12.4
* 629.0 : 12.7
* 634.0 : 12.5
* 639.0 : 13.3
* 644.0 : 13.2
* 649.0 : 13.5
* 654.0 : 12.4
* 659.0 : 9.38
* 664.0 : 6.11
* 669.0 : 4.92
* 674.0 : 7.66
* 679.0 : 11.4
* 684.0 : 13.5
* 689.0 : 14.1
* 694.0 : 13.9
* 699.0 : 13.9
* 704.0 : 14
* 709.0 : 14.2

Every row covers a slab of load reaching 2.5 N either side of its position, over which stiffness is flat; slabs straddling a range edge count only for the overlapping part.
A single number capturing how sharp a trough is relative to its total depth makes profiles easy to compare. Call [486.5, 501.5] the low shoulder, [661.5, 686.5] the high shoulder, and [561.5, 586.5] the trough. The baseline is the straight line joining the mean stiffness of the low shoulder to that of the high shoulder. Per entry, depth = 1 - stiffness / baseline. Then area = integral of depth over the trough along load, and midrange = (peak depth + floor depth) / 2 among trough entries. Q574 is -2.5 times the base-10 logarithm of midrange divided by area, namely 3.5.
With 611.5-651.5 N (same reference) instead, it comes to 4.0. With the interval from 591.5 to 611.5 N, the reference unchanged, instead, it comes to 3.1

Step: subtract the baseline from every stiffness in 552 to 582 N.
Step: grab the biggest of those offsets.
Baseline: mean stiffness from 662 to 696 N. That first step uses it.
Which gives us 1.8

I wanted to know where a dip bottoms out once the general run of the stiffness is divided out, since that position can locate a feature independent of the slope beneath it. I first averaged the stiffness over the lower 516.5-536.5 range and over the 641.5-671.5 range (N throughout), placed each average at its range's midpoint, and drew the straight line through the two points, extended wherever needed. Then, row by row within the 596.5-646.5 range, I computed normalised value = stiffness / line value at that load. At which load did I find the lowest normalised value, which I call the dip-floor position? 604.0 N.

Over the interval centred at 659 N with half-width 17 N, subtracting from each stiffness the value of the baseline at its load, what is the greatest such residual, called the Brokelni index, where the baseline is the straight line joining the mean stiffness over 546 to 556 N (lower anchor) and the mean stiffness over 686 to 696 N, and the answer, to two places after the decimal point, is 0.37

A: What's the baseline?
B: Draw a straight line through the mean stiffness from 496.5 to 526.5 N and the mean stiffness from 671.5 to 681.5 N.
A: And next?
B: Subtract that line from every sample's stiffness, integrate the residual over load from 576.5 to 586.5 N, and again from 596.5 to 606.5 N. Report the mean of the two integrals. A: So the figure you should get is 11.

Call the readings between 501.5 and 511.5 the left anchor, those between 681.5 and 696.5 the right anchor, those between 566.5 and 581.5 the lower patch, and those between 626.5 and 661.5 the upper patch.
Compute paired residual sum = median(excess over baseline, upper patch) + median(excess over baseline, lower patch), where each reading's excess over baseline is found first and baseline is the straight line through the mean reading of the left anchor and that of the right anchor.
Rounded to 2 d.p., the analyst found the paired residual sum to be -0.87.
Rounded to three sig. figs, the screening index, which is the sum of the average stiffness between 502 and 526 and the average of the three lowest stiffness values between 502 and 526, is 22.7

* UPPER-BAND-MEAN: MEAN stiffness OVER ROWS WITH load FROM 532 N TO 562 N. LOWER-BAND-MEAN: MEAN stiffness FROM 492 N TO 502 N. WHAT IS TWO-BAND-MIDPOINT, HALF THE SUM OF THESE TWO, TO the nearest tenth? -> 11.3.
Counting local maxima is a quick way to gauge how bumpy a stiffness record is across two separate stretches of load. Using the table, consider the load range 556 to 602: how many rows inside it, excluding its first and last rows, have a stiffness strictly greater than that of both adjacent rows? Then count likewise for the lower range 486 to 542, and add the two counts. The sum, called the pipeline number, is 4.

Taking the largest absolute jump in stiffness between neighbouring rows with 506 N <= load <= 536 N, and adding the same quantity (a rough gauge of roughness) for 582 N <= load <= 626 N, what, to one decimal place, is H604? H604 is 1.5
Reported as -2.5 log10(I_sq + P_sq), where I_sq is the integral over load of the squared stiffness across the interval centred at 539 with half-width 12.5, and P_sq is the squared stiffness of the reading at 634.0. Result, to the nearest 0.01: -8.79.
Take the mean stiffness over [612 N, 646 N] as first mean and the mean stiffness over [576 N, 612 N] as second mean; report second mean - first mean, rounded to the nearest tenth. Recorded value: -1.2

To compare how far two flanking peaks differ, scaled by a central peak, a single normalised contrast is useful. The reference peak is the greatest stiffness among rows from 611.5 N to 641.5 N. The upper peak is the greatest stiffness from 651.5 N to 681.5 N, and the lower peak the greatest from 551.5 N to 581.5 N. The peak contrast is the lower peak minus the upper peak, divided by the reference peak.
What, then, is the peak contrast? -0.030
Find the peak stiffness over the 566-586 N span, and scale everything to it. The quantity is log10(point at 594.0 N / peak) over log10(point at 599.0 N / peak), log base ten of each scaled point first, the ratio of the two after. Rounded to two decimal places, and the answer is 0.71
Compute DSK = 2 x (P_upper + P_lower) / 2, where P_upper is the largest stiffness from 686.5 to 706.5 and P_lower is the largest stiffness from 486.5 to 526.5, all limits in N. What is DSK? 26.2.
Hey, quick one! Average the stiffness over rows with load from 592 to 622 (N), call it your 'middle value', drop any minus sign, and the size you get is 11.9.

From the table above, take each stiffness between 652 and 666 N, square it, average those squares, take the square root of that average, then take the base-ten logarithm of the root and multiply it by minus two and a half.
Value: -2.46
